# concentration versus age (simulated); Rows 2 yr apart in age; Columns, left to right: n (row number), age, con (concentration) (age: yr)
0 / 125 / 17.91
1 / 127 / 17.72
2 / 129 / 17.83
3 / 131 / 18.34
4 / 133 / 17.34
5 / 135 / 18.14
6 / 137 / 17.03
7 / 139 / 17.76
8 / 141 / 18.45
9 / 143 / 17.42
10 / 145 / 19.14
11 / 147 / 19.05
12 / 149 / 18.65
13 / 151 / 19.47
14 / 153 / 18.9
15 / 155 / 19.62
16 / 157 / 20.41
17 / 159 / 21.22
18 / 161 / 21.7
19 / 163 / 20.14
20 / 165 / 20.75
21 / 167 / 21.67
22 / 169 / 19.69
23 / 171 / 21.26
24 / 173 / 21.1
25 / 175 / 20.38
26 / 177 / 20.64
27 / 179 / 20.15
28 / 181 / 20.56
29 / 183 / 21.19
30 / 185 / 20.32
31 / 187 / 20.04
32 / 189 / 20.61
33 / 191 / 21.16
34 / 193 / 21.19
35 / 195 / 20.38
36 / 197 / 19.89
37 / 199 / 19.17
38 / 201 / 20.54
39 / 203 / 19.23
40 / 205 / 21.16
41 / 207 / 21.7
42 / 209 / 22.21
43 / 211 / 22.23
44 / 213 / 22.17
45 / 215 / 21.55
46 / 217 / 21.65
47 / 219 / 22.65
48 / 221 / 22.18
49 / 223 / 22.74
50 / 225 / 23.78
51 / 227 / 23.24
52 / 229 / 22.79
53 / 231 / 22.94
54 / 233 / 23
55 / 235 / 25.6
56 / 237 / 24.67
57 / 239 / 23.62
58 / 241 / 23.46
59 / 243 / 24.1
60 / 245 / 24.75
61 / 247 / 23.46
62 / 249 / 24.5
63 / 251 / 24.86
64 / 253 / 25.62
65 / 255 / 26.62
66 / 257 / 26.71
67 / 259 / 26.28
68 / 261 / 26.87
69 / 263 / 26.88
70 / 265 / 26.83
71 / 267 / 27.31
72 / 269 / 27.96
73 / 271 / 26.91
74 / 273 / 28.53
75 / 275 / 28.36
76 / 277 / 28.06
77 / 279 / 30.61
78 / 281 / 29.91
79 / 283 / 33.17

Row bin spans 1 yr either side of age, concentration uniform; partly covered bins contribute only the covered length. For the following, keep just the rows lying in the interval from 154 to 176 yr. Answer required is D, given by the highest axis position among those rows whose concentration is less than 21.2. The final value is 175 yr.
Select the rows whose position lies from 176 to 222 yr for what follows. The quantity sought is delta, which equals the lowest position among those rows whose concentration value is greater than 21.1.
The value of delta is 183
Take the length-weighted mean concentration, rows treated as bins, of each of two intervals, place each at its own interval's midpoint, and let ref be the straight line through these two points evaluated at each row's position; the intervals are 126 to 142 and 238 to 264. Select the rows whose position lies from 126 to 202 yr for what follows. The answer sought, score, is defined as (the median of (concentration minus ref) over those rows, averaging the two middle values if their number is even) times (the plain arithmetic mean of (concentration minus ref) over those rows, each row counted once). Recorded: 0.0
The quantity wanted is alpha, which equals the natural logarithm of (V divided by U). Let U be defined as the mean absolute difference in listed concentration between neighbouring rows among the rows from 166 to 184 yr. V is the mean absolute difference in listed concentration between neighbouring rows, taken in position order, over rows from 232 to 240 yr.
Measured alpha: 0.7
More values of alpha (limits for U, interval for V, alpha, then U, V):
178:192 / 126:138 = 0.2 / 0.55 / 0.71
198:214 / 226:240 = 0.1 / 0.82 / 0.87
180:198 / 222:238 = 0.4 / 0.53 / 0.82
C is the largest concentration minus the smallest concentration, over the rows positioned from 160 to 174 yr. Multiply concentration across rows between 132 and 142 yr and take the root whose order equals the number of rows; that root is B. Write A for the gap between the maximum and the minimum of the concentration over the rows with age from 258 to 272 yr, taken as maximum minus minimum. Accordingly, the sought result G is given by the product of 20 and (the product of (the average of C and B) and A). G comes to 332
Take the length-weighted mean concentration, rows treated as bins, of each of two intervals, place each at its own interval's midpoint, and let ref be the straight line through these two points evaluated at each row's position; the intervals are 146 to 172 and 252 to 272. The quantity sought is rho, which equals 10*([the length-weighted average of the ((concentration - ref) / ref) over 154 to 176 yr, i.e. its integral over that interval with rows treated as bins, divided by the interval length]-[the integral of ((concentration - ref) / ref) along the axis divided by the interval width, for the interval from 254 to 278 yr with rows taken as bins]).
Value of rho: 0.0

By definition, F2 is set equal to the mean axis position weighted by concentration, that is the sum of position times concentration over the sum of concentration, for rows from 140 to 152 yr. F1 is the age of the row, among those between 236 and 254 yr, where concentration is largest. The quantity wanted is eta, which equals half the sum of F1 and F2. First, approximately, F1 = 253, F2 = 146.1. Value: 199.5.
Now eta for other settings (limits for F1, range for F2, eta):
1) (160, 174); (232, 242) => 199.0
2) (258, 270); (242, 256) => 259.1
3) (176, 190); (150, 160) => 169.1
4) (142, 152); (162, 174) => 159.5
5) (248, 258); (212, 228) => 238.6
